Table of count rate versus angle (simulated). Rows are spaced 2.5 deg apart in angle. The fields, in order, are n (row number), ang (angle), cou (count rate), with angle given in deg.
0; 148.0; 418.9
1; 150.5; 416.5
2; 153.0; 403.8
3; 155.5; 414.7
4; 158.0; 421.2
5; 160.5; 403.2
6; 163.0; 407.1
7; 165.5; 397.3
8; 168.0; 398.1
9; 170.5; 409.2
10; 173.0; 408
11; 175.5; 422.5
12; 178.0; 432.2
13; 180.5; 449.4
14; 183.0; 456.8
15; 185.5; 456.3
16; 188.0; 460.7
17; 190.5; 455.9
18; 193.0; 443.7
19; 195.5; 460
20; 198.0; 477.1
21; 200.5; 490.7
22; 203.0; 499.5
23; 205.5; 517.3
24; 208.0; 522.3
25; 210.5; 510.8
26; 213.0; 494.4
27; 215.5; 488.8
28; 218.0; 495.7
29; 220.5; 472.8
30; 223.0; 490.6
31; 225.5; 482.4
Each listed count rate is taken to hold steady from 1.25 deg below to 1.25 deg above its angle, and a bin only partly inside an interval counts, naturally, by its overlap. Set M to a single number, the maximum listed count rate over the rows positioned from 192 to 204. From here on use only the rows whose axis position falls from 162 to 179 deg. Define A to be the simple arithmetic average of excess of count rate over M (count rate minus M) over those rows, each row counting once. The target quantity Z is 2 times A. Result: -178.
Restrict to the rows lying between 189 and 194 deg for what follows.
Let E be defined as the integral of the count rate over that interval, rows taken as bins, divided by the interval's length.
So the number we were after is 451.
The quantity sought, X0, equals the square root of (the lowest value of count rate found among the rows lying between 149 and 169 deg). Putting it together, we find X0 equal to 19.9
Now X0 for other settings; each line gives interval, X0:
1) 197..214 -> 21.8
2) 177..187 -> 20.8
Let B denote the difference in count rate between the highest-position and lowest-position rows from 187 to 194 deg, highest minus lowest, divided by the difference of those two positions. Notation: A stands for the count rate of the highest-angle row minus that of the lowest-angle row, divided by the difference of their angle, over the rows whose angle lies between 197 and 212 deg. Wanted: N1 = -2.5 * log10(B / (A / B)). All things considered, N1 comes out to -1.6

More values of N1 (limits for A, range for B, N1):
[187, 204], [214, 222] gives -1.5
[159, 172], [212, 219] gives 2.4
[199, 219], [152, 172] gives 1.2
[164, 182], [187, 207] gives -1.2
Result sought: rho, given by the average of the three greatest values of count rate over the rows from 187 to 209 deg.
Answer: 513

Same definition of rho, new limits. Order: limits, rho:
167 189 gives 458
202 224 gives 517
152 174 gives 415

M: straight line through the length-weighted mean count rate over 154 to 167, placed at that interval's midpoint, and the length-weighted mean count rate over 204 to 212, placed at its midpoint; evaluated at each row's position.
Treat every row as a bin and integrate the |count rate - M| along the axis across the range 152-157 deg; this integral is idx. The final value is 76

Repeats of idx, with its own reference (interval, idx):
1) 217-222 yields 288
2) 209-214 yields 101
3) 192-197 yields 158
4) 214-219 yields 213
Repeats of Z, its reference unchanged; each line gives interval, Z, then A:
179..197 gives -90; -45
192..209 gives -25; -12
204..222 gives 2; 1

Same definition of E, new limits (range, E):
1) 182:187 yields 457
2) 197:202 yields 485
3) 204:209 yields 519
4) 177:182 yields 442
